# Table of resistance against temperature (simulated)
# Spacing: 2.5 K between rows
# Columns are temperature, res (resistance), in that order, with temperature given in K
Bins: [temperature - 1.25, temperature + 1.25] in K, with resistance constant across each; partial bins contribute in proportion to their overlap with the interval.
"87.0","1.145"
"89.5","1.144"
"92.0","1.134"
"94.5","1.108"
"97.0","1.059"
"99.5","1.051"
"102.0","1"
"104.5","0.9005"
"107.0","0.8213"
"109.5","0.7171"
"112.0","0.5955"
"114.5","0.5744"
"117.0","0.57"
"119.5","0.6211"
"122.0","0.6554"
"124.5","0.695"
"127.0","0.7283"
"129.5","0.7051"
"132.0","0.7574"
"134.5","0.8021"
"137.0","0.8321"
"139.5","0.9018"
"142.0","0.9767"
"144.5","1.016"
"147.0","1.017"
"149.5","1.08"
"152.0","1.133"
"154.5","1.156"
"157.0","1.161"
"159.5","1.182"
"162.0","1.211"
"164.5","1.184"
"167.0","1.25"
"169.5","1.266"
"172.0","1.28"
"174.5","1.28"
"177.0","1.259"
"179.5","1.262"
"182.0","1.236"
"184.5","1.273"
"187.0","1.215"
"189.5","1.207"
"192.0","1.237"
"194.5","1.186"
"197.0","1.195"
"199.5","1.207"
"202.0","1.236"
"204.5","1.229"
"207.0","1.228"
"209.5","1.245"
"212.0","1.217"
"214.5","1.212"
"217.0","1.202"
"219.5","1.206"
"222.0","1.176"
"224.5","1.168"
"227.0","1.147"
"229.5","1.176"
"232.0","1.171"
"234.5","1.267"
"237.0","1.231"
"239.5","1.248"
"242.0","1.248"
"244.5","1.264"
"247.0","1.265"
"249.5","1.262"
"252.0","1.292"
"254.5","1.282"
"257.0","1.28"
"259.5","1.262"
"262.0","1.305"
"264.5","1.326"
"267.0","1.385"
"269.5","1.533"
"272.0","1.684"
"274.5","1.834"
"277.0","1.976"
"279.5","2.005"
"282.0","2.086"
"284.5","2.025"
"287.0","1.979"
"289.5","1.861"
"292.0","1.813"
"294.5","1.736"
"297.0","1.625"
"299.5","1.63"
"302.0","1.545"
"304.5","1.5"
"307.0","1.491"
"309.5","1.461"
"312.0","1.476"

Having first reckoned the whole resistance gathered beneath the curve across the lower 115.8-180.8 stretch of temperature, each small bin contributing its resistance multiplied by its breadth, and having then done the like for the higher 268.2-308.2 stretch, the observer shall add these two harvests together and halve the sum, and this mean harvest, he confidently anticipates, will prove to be 68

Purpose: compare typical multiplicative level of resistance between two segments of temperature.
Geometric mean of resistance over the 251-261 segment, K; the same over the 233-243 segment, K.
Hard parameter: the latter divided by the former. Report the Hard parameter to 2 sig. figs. 0.98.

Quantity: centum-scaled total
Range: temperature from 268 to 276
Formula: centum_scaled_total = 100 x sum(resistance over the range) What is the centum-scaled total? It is 505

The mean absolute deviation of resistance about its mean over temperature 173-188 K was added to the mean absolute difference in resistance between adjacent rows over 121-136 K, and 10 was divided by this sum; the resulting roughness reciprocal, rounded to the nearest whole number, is 173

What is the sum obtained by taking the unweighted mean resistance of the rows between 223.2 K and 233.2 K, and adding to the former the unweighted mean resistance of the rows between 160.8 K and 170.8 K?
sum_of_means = 2.4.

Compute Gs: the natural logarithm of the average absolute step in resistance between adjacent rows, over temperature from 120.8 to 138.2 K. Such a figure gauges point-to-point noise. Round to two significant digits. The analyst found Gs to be -3.3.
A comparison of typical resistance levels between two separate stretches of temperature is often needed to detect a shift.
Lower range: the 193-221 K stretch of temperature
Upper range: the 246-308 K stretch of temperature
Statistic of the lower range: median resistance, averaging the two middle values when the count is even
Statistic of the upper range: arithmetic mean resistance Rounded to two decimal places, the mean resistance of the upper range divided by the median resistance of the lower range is 1.32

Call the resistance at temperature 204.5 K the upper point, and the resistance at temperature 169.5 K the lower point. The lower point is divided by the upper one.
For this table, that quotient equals 1.03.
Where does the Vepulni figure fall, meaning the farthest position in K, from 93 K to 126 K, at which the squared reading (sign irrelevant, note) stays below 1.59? 124.5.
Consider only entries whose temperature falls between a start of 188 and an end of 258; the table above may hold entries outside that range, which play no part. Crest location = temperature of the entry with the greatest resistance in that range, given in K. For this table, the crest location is 252.0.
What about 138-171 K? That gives 169.5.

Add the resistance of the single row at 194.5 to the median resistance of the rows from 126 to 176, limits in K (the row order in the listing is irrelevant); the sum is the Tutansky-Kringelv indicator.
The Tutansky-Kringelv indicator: 2.3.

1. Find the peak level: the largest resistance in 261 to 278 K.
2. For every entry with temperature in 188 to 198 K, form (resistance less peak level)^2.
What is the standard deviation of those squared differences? 0.03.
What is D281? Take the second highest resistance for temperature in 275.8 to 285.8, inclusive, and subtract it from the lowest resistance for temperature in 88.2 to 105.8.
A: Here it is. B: -1.1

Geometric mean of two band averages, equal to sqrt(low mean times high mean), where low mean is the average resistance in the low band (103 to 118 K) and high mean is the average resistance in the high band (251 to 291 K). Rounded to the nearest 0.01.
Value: 1.07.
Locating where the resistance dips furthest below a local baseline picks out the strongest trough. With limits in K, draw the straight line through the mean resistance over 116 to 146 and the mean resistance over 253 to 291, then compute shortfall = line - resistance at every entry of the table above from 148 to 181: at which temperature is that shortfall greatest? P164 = 179.5 K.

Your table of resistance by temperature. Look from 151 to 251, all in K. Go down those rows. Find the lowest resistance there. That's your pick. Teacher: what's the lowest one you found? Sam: 1.133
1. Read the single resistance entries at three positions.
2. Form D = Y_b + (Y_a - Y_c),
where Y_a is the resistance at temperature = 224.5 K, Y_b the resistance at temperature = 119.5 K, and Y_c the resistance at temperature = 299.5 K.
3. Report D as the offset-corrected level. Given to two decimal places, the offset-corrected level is 0.16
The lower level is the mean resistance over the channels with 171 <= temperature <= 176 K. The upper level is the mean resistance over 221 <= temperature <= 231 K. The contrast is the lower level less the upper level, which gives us 0.11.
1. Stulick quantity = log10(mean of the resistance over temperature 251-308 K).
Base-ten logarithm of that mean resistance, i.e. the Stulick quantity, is 0.21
